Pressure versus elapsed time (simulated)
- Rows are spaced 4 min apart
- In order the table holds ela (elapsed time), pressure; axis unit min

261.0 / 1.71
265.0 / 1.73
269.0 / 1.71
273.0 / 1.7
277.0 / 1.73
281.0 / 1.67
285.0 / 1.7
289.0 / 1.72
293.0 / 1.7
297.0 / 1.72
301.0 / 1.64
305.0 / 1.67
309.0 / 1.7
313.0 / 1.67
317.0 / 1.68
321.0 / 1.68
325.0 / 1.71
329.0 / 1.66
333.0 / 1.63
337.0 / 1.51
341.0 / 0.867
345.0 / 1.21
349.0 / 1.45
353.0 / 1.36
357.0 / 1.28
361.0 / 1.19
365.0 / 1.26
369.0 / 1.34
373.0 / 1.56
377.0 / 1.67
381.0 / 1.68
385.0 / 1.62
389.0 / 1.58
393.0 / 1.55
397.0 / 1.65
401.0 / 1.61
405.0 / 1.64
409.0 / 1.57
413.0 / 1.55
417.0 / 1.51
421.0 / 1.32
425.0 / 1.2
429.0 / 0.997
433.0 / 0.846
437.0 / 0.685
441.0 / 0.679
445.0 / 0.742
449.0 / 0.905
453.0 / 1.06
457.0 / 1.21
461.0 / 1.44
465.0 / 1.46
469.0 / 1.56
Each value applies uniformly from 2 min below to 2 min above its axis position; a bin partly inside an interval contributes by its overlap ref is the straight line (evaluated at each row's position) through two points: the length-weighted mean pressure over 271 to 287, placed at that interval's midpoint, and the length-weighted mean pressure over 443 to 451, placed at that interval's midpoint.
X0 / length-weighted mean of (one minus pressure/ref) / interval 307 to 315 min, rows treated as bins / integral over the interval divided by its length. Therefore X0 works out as -0.10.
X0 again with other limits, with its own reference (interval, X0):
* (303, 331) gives -0.12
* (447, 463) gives -0.48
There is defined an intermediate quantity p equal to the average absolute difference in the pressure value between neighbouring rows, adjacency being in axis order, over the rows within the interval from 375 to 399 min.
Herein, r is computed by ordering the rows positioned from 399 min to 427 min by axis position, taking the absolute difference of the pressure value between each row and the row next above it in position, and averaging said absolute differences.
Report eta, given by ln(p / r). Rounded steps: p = 0.048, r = 0.078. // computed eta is -0.5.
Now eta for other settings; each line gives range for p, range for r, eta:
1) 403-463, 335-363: -0.7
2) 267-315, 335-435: -1.4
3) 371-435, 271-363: -0.2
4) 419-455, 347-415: 0.6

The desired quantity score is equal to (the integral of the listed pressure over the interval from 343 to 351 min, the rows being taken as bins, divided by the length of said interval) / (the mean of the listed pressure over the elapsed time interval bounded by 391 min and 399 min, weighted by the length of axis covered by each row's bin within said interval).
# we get 0.83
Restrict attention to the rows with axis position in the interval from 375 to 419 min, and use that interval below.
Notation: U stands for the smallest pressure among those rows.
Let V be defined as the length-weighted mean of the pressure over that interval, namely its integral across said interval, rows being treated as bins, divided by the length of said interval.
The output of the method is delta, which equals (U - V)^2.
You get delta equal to 0.01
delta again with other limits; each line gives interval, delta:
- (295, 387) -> 0.41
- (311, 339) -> 0.02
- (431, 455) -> 0.02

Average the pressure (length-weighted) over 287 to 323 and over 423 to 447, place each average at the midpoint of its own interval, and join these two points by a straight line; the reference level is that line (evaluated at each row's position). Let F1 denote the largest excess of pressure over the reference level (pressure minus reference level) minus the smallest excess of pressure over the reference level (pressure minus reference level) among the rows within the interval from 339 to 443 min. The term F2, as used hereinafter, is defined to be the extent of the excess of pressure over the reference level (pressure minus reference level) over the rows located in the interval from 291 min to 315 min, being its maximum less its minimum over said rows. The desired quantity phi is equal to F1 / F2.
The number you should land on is 10.6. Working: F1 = 1.18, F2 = 0.11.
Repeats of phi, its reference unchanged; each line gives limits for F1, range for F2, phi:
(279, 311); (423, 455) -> 0.4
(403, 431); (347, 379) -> 0.8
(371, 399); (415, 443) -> 0.3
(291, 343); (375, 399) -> 5.9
